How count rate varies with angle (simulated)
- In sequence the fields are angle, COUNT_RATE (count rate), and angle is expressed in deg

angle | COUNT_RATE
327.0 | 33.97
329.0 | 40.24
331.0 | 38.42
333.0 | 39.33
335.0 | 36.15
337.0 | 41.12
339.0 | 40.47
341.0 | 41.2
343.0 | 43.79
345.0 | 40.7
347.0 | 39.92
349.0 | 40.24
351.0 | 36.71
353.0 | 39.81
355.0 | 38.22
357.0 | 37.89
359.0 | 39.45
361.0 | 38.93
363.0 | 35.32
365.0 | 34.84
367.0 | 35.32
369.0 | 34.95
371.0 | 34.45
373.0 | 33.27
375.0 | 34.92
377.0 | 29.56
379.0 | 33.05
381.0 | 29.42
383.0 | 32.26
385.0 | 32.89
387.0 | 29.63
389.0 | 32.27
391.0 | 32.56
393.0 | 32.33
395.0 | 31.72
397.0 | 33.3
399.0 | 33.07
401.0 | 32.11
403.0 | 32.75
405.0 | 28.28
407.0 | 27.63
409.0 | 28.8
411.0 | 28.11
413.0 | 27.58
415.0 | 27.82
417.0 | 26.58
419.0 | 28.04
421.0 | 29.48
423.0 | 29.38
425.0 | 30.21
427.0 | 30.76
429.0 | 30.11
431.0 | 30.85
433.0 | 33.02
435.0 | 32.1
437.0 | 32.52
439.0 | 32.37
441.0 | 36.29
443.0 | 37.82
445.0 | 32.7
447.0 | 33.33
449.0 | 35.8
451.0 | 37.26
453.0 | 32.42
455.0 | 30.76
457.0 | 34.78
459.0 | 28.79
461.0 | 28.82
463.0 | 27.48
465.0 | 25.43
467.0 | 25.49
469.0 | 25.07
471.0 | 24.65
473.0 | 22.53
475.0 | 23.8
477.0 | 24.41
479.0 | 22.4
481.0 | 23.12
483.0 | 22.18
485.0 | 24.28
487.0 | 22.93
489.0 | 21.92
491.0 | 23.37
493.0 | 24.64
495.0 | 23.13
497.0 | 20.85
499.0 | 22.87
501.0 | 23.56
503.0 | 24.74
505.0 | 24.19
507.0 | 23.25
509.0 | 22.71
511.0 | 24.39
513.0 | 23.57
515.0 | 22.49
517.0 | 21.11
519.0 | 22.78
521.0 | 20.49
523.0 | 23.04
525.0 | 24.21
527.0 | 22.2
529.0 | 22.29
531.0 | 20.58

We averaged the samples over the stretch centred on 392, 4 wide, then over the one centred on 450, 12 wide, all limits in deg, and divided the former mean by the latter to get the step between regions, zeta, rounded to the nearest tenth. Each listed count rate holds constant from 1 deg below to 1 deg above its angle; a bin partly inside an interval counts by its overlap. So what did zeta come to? 1.0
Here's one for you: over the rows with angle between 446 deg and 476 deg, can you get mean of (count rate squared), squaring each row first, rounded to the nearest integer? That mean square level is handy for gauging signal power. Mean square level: 867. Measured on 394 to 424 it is 884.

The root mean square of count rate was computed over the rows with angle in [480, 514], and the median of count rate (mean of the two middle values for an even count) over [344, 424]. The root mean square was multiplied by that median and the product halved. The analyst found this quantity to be 382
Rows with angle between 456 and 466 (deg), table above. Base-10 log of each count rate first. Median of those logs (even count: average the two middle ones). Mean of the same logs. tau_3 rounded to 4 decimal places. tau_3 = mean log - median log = 0.0017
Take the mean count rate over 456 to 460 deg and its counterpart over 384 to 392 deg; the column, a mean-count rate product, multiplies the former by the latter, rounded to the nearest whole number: 1012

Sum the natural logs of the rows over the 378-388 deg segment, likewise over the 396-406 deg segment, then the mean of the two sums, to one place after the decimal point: 17.3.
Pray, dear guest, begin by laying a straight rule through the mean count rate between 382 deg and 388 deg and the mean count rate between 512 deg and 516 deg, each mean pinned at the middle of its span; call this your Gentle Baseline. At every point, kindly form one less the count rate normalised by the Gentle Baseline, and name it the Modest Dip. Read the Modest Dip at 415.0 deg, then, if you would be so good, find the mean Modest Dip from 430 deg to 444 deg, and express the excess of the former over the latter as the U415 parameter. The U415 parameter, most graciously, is 0.25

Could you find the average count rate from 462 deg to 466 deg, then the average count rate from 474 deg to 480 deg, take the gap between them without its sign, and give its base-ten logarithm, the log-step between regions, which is 0.47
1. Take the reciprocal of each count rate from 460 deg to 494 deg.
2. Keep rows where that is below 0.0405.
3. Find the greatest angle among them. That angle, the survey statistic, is 469.0 deg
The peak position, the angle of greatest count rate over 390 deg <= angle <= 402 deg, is 397.0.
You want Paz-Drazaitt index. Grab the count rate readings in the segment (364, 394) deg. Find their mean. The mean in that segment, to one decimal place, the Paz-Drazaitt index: 32.8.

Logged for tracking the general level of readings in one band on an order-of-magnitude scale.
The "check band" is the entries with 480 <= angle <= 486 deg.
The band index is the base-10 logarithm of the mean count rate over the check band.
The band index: 1.37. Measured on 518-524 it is 1.34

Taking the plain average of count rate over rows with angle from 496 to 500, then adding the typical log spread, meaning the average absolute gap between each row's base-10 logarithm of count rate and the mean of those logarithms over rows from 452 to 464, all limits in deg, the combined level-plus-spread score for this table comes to 21.9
